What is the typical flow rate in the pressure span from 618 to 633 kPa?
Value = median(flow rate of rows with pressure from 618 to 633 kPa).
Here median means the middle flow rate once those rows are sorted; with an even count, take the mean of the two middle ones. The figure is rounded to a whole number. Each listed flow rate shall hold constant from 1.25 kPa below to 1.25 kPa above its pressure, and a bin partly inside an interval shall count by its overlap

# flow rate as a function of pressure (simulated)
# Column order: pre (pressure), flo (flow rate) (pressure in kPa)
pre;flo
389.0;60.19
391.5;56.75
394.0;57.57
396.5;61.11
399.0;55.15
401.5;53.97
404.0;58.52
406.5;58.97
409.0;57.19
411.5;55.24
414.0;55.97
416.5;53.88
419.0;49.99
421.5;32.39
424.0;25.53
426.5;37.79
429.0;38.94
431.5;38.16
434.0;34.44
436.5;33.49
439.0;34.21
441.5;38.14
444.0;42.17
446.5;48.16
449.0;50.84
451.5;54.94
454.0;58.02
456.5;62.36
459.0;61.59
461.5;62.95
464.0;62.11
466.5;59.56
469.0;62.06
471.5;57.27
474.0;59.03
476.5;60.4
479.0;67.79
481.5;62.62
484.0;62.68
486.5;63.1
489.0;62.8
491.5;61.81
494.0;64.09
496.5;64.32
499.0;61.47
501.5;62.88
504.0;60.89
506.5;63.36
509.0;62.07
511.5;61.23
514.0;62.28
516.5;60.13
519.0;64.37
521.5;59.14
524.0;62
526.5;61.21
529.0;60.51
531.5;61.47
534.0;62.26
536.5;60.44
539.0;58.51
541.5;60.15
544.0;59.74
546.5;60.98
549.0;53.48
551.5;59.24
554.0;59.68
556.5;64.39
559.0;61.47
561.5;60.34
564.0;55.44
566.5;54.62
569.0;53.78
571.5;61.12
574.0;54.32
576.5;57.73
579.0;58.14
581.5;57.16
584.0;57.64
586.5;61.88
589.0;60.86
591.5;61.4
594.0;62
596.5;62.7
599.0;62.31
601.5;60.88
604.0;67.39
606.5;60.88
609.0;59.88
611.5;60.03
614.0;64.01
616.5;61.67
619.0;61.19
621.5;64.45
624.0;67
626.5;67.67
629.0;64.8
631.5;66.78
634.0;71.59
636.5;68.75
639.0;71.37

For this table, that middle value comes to 66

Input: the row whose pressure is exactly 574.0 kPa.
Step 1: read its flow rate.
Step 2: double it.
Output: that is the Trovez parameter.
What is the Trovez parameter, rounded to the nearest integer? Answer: 109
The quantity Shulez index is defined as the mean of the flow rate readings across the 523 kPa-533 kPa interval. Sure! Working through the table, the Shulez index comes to 61.3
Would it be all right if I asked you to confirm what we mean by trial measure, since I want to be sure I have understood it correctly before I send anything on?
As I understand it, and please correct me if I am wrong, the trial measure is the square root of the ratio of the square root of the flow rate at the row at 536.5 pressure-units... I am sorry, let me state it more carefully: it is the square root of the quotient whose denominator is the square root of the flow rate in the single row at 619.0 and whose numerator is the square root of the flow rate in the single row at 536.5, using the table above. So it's 1.00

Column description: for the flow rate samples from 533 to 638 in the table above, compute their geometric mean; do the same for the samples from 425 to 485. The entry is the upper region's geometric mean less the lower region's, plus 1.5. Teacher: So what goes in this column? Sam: 12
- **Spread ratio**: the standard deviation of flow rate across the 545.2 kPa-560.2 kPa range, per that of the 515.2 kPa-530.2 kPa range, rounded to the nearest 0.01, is 1.99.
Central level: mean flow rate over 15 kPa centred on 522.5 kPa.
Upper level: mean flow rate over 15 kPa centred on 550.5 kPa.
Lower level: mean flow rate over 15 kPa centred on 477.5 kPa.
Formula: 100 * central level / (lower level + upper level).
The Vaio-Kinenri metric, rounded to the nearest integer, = 51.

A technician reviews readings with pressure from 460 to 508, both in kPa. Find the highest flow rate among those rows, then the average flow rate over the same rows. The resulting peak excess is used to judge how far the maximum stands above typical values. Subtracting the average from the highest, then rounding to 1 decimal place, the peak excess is 5.6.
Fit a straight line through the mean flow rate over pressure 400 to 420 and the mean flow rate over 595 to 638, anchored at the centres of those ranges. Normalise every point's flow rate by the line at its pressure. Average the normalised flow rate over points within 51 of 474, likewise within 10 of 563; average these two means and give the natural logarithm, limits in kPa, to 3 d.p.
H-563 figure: -0.052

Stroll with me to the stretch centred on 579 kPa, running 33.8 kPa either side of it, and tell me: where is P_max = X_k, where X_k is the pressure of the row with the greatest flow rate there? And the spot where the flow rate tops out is 604.0 kPa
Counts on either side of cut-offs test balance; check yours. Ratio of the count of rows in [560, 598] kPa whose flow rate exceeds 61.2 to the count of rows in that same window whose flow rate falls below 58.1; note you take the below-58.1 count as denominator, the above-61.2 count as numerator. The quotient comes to 0.57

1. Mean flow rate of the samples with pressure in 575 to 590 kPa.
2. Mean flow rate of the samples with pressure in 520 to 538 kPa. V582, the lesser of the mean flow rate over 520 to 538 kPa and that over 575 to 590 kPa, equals 59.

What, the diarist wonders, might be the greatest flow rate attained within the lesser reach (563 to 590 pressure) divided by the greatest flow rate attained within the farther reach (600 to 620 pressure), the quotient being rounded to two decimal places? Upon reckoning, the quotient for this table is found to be 0.92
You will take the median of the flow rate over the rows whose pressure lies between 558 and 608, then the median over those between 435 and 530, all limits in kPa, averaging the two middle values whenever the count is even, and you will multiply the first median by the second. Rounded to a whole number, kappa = 3745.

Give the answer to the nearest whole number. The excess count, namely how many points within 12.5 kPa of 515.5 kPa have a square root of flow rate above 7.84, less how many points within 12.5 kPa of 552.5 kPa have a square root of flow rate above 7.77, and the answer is 2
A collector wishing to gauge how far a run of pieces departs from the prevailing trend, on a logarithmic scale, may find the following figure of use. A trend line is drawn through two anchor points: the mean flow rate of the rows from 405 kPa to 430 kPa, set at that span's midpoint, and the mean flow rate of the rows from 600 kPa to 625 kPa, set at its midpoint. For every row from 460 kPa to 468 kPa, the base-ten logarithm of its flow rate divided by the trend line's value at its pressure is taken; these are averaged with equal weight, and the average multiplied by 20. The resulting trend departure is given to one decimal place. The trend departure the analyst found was 1.7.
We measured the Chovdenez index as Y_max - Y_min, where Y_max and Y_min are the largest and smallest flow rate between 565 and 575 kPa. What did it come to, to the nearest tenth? 7.3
